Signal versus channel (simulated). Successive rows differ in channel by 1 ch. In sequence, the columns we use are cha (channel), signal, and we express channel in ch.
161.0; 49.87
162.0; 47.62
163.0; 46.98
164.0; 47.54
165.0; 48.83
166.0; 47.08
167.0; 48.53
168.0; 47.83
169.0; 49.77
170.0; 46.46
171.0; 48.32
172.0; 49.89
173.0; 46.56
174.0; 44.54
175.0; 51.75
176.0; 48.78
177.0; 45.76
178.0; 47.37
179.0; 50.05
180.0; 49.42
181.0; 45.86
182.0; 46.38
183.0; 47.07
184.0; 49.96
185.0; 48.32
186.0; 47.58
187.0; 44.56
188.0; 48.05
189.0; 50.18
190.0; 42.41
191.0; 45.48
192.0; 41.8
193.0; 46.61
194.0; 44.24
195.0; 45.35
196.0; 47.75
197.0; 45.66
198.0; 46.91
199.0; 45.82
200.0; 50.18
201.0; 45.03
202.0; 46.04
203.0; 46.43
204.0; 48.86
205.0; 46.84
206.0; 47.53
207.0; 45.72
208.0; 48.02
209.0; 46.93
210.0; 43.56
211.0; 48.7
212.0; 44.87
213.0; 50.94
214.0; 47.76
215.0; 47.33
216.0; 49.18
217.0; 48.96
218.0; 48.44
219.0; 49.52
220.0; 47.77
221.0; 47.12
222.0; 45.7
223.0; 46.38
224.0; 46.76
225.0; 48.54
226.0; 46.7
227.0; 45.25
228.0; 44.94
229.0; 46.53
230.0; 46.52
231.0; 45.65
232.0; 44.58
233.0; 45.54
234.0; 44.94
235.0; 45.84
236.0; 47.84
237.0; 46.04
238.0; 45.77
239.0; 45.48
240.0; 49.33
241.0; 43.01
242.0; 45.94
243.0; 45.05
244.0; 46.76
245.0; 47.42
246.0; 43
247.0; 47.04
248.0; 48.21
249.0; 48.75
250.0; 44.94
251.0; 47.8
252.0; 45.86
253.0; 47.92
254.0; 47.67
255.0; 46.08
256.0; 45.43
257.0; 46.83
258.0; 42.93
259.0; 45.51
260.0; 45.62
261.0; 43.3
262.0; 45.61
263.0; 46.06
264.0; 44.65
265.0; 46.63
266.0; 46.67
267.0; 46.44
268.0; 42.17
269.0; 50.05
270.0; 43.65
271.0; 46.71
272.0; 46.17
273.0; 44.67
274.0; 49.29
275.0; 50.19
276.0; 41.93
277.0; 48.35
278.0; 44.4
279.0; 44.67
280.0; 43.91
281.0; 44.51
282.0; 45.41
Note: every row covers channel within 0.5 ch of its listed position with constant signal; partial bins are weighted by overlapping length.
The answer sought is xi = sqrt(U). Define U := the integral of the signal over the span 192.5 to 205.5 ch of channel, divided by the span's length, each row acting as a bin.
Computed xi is 6.83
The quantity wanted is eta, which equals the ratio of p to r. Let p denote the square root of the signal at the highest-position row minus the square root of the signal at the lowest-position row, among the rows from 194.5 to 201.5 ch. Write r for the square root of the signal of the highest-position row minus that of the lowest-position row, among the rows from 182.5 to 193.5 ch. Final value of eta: 0.7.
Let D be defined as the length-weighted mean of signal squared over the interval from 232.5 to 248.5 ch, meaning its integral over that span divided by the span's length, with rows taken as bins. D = 2126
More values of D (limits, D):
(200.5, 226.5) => 2239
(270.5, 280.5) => 2125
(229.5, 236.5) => 2103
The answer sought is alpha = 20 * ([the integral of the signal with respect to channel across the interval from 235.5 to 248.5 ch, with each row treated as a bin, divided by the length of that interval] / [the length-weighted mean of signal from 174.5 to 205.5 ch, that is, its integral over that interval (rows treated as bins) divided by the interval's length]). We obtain 19.7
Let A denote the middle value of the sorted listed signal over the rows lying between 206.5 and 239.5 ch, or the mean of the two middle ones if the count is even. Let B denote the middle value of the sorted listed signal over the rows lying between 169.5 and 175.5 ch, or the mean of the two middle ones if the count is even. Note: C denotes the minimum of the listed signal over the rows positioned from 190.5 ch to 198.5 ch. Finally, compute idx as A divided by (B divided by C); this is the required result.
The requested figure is 41.0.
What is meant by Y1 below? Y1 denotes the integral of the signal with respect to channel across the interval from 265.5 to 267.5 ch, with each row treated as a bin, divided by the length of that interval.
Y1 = 46.6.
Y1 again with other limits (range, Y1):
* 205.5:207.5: 46.6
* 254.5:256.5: 45.8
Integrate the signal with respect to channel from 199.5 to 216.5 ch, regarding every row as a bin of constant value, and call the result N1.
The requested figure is 804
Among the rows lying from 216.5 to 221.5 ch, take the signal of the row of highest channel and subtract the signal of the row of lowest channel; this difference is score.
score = -1.8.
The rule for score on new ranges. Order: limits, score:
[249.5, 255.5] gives 1.1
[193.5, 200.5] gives 5.9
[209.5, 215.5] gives 3.8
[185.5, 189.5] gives 2.6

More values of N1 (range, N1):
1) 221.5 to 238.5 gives 784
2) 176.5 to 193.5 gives 797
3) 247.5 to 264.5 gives 783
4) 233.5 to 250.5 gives 785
